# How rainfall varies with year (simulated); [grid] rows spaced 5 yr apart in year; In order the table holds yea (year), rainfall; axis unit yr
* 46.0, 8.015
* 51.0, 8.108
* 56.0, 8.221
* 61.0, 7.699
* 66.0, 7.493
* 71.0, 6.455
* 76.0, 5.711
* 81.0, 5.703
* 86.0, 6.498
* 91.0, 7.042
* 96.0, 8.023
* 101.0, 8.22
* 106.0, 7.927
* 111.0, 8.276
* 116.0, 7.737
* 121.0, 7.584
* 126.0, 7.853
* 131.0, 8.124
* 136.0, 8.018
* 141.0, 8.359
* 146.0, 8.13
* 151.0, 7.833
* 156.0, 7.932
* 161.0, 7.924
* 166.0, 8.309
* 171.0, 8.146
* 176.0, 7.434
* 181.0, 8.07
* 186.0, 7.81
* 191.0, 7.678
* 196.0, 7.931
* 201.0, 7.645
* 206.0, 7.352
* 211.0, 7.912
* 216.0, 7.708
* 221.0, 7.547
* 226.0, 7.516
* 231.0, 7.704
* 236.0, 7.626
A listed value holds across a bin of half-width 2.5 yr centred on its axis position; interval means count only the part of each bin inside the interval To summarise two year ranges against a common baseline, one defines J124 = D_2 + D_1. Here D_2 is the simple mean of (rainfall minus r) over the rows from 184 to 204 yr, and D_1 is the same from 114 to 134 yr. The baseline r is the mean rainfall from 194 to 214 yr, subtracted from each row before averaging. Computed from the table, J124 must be 0.2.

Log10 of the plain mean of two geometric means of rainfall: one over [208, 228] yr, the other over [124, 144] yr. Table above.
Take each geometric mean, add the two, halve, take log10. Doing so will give 0.896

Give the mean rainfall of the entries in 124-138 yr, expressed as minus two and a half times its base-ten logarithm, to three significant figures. -2.26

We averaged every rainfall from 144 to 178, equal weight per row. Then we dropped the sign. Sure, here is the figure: 7.96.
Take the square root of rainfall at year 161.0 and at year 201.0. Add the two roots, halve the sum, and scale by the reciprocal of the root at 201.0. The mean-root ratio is 1.01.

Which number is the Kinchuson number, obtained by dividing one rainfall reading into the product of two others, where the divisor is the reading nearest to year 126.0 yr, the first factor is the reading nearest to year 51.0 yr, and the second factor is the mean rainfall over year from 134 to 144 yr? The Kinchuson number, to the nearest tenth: 8.5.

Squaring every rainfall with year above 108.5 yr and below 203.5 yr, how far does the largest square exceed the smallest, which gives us 14.6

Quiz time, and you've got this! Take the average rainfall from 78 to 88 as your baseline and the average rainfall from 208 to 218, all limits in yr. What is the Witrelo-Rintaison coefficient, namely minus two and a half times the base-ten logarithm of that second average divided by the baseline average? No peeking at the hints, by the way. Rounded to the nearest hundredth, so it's -0.27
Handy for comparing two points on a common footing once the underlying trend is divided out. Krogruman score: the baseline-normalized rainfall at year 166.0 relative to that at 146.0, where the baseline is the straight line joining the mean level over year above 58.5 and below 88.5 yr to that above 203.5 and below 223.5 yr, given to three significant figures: 1.00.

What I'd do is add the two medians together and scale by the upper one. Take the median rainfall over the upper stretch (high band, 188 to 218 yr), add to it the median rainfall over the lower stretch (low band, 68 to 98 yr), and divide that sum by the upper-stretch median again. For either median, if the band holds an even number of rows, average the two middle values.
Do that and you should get 1.84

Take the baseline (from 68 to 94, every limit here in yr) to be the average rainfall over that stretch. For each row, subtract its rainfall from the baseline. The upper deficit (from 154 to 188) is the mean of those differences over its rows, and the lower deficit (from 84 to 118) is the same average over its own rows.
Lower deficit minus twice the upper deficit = 1.9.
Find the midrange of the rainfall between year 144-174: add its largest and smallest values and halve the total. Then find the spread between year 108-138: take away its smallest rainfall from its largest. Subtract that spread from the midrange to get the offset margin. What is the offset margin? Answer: 7.4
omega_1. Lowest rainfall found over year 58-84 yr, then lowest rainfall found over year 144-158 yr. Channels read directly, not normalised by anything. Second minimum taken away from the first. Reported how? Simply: -2.1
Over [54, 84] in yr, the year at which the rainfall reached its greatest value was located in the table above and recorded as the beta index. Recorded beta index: 56.0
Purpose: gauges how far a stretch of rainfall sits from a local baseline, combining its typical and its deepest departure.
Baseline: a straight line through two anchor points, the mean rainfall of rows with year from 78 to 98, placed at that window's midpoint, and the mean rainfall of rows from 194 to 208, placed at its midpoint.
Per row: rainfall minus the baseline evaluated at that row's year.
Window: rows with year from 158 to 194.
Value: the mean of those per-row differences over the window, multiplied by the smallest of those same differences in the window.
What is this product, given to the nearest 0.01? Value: -0.01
